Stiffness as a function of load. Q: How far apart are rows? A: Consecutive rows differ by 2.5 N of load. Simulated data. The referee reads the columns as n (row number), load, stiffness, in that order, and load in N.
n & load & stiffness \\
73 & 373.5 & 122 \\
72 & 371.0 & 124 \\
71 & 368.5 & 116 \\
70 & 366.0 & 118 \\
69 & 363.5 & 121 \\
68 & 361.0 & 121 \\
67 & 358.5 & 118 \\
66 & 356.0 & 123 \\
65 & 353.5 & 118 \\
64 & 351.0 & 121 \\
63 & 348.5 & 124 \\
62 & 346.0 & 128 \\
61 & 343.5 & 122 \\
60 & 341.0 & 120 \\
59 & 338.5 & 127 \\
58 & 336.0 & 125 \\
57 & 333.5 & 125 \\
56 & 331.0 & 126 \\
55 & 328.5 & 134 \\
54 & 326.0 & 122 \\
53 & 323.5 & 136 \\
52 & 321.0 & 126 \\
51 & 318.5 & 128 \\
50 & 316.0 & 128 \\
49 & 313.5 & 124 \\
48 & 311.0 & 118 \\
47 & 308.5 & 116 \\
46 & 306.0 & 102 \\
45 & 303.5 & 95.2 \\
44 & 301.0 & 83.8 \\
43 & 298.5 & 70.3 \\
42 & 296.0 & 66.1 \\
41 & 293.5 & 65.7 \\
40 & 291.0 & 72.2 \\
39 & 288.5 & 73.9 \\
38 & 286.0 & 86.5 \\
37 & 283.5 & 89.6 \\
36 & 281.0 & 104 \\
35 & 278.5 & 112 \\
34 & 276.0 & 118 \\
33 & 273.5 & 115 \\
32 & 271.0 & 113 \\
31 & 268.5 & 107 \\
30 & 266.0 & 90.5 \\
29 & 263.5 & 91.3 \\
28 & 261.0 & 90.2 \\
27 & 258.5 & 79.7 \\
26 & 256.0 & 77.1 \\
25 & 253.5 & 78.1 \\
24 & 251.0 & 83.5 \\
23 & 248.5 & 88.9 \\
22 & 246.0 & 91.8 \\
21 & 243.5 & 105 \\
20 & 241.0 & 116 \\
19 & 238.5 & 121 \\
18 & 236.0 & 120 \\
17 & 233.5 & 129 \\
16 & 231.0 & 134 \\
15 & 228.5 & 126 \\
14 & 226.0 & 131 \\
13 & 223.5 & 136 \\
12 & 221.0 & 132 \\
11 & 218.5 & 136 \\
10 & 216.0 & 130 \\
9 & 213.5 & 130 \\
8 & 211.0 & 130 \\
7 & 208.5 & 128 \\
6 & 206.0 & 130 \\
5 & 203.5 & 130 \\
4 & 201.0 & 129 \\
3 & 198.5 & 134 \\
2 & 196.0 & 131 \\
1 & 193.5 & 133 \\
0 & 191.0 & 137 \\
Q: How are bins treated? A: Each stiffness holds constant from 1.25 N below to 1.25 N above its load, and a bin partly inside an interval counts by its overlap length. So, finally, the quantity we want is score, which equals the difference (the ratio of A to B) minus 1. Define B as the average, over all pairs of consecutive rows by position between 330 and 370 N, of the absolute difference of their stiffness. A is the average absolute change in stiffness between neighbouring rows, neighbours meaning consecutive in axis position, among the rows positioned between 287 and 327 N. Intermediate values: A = 6.4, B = 3.1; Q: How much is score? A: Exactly 1.1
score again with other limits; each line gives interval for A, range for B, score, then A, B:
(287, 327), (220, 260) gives 0.2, 6.4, 5.6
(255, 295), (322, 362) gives 0.3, 6.3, 5.0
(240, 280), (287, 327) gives -0.1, 5.8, 6.4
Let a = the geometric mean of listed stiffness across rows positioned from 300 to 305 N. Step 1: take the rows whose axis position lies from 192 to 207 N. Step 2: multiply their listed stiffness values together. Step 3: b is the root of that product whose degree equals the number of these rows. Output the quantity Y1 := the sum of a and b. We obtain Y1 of 220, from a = 89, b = 131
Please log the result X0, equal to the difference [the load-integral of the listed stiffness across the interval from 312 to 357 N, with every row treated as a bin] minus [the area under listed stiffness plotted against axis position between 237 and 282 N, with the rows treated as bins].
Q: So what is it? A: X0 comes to 1182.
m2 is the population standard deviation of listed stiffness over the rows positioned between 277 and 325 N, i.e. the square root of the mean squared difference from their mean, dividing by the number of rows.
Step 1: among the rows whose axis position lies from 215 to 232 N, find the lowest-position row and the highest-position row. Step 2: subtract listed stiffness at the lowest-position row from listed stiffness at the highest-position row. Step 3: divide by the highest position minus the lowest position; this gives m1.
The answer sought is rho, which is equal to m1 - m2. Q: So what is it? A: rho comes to -23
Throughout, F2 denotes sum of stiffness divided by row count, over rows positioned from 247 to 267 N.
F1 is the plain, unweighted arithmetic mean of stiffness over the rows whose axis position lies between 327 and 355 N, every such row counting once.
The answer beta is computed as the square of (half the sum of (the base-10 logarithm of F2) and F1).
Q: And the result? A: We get 3999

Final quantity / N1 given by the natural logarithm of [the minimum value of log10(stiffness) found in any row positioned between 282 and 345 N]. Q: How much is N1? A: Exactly 0.60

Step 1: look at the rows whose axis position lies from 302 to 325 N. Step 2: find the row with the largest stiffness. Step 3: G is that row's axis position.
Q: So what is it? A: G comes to 323.5 N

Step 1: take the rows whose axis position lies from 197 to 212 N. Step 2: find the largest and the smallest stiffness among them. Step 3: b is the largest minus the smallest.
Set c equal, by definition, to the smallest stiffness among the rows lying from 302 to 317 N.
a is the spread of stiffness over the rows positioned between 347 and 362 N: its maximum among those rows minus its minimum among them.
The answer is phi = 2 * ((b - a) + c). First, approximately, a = 6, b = 6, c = 95.2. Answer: 190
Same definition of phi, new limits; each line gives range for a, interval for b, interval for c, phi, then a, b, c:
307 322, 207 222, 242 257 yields 146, 12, 8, 77.1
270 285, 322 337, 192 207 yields 229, 28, 14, 129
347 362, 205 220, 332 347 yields 244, 6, 8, 120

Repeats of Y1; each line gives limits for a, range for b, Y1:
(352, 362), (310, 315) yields 241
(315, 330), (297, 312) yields 225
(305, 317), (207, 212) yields 246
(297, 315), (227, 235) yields 229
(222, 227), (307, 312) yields 250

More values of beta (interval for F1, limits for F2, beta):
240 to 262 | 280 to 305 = 2113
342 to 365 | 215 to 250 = 3835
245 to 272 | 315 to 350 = 2125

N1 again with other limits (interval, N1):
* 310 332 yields 0.73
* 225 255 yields 0.64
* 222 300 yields 0.60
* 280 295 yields 0.60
